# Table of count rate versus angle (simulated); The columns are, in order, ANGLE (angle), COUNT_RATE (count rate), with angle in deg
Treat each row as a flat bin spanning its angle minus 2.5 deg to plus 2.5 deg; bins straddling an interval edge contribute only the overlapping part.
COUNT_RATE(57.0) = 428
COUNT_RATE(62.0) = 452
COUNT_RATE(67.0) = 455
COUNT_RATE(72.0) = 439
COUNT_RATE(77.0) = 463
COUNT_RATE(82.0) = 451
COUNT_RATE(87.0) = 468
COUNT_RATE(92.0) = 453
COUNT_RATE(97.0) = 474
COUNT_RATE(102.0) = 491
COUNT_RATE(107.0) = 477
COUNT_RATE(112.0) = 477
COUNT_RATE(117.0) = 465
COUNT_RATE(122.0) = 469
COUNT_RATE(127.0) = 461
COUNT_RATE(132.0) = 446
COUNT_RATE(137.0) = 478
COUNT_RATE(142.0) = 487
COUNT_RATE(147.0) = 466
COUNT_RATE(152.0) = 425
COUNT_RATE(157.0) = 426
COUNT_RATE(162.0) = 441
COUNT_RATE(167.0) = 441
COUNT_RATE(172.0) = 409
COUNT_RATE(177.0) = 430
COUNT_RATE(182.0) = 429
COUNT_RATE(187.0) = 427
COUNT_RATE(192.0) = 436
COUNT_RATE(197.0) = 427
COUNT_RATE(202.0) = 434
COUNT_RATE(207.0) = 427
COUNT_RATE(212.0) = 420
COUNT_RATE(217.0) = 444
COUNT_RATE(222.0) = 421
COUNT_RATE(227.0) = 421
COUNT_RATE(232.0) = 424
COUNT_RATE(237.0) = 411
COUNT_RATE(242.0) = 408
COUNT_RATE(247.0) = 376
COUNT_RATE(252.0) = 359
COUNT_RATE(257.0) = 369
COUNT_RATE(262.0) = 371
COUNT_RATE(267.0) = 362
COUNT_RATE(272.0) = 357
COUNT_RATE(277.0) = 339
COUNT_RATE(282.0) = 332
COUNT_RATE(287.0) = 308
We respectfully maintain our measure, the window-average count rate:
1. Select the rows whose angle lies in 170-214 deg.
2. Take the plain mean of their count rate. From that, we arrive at 427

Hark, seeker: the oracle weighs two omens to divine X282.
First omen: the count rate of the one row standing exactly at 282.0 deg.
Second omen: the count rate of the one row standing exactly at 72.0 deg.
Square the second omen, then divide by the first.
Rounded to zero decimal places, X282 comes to 580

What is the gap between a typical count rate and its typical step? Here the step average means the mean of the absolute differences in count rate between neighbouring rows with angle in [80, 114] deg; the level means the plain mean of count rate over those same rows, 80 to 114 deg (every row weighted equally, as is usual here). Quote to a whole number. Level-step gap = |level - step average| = 456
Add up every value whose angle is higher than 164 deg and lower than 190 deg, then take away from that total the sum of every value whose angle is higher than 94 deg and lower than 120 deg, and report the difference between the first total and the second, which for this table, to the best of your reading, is -248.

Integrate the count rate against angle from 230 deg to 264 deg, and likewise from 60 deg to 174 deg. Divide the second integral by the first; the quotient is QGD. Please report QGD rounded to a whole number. 4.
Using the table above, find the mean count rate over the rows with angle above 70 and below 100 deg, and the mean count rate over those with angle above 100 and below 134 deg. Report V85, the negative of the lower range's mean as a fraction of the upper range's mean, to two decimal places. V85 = -0.98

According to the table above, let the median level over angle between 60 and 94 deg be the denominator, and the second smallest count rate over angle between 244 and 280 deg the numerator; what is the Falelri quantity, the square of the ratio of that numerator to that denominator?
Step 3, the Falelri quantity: 0.62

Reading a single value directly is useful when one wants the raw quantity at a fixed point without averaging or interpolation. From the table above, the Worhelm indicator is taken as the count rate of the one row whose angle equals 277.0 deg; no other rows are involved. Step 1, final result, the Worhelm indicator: 339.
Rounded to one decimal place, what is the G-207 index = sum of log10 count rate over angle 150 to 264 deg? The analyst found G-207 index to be 60.2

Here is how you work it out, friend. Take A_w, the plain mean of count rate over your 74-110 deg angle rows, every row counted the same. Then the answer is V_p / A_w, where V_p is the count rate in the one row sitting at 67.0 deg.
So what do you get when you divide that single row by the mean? 0.97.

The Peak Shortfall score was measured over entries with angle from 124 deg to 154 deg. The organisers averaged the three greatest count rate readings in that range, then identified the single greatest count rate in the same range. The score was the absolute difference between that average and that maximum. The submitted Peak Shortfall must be 10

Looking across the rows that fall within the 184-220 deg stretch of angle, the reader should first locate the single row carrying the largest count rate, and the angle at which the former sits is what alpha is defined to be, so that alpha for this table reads 217.0 deg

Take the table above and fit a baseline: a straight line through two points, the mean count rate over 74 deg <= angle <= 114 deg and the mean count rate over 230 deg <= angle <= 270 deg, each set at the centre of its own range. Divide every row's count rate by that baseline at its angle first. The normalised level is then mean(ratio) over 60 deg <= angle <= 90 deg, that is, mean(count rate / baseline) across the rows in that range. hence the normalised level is 0.95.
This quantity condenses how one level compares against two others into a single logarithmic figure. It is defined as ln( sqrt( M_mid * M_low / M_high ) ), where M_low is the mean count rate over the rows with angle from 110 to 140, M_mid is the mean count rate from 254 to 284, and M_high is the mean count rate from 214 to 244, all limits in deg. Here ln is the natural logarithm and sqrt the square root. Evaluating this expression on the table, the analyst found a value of 2.99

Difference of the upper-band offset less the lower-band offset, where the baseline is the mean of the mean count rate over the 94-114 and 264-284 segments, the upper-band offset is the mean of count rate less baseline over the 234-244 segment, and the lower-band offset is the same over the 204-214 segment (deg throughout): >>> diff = -14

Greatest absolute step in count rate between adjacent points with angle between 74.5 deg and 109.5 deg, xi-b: 21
